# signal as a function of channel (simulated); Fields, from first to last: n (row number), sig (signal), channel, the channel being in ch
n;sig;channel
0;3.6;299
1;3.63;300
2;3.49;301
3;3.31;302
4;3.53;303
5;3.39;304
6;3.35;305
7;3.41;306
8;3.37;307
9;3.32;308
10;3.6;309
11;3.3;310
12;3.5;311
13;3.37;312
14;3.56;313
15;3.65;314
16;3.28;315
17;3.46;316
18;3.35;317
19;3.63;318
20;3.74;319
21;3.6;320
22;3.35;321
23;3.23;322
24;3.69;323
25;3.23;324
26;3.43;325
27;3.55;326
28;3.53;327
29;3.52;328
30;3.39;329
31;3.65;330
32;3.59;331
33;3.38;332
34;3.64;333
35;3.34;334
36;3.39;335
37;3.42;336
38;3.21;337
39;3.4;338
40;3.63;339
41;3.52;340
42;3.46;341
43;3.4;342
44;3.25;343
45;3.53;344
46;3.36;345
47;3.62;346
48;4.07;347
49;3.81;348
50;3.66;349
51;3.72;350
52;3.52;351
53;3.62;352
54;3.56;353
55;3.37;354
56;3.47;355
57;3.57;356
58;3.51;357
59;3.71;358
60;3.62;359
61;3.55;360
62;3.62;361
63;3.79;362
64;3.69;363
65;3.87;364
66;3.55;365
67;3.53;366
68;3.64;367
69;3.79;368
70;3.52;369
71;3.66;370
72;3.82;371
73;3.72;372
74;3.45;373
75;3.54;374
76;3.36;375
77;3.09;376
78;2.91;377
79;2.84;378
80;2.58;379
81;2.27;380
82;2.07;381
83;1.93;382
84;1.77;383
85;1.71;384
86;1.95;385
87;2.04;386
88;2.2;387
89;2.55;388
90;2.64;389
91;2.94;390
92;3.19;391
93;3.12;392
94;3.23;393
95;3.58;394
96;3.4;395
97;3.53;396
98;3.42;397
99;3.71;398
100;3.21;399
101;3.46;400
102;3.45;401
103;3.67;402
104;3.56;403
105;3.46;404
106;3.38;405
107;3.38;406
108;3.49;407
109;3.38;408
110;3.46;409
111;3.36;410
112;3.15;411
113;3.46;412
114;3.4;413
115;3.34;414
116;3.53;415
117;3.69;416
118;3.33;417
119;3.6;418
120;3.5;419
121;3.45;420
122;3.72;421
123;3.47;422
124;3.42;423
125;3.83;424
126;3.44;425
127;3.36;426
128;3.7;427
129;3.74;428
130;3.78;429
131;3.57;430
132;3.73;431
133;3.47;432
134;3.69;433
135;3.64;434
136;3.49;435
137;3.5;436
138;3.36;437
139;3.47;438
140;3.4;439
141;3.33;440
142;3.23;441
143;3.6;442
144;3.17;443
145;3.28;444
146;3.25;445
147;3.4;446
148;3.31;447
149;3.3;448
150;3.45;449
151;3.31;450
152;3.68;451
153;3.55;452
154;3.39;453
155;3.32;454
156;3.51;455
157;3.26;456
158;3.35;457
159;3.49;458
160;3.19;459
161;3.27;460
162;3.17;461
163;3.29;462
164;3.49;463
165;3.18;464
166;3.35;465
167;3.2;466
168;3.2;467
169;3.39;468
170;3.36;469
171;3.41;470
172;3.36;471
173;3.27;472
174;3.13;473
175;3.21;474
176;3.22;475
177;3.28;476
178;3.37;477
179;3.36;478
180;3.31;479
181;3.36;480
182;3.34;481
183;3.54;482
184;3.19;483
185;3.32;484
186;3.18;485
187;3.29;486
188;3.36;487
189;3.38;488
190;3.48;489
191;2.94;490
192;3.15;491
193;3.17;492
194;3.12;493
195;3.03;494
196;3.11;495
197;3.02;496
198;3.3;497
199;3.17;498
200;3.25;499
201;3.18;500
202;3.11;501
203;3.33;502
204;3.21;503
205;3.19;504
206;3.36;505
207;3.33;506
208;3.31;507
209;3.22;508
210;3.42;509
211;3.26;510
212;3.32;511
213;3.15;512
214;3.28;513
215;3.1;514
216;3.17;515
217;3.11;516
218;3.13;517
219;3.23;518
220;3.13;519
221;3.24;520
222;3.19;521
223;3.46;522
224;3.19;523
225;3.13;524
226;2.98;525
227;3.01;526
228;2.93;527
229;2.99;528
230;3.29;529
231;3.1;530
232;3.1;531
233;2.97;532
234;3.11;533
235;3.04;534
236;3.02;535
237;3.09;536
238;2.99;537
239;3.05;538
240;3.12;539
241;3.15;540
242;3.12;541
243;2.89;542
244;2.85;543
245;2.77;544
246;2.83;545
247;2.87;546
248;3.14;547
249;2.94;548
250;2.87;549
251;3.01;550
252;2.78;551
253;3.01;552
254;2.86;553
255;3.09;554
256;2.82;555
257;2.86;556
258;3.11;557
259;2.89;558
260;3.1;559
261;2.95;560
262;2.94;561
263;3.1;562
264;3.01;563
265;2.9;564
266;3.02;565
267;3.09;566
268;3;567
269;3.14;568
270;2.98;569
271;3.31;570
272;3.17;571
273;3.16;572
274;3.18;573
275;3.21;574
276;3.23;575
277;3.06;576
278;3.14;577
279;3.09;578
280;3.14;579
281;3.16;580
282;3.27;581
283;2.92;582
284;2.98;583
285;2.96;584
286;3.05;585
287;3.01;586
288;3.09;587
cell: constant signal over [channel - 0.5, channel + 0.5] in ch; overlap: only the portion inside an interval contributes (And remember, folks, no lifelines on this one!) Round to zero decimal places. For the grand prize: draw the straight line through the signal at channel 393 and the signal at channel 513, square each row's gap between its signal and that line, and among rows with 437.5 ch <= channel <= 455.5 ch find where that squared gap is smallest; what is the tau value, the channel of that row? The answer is 445 ch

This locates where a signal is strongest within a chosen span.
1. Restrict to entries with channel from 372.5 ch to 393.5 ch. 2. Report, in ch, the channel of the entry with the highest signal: 374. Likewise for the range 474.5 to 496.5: 482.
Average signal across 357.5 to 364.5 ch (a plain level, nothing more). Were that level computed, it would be 3.7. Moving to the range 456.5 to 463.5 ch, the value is 3.3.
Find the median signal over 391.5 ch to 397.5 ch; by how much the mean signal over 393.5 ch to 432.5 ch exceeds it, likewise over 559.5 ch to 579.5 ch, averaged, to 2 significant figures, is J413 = -0.11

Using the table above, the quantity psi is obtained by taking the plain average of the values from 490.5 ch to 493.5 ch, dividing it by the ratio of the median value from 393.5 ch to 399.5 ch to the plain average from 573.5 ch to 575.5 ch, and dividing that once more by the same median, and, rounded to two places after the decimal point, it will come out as 0.84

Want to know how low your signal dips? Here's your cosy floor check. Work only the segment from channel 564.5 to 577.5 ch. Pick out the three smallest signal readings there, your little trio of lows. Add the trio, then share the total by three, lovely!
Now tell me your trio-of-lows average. 3.0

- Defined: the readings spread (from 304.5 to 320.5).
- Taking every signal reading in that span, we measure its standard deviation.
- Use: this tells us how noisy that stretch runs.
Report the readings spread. 0.14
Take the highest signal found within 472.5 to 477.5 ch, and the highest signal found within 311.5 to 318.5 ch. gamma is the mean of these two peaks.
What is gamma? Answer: 3.51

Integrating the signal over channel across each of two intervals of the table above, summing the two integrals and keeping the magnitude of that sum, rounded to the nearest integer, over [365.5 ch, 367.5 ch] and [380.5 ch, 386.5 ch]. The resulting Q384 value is 19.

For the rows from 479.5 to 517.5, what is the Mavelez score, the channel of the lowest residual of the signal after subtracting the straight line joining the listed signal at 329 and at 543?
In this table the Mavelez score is 490 ch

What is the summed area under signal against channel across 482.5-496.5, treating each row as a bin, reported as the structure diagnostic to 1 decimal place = 44.7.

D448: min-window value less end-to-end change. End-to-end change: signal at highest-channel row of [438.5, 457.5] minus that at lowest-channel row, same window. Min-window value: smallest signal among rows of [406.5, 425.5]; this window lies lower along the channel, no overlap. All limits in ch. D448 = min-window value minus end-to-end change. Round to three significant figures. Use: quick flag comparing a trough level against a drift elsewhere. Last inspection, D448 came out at 3.20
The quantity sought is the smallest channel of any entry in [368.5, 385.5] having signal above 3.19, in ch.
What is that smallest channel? 369 ch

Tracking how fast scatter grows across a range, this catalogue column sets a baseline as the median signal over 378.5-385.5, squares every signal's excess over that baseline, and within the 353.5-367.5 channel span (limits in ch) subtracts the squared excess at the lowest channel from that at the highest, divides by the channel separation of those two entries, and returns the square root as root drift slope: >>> 0.254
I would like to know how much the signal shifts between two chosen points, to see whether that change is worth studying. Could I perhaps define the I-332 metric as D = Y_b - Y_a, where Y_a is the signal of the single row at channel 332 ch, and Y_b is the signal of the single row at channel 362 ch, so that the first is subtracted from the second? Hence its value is 0.41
